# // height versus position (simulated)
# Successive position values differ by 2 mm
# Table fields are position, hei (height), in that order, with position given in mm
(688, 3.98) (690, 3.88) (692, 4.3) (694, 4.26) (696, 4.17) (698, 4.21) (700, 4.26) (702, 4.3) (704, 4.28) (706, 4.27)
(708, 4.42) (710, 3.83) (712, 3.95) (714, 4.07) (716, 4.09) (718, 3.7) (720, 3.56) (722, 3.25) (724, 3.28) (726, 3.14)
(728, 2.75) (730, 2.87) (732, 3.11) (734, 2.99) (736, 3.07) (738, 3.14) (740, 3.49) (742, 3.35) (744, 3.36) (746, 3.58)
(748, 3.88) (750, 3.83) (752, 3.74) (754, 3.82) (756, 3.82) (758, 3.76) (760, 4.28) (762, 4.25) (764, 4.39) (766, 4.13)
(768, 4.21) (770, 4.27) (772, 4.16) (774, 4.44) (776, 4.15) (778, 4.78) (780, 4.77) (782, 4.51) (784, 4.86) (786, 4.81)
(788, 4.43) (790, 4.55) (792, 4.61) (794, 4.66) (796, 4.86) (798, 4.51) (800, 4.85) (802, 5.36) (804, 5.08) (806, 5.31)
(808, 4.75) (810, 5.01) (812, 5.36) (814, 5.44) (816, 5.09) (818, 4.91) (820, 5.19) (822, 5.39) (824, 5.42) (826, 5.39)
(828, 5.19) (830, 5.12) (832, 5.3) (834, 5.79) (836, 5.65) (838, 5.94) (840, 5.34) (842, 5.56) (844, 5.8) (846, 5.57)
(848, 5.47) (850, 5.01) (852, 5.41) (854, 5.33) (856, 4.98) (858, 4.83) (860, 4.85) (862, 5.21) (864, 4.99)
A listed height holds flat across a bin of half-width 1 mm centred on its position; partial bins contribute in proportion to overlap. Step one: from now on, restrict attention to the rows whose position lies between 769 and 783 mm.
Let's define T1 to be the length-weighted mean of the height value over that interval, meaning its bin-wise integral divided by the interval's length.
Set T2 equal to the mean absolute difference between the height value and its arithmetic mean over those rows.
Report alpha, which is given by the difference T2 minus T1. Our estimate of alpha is -4.2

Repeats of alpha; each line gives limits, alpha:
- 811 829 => -5.1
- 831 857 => -5.2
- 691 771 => -3.4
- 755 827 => -4.3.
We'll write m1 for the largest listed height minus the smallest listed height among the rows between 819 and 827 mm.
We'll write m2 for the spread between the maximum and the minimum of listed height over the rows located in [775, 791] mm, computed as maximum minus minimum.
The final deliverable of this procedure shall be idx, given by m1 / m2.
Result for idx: 0.32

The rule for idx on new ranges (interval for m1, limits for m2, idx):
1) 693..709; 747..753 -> 1.79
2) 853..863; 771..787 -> 0.70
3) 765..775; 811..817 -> 0.89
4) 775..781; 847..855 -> 1.37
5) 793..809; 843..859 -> 0.88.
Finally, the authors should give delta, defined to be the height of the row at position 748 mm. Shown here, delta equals 3.88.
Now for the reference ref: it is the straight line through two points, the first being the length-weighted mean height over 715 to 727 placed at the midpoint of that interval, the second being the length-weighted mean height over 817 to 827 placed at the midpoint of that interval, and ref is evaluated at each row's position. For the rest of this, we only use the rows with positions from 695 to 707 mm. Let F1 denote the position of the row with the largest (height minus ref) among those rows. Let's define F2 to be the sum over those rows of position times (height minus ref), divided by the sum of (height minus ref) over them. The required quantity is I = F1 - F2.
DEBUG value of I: 1.1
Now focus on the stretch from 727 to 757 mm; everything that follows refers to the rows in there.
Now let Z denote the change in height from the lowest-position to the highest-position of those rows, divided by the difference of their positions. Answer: 0.038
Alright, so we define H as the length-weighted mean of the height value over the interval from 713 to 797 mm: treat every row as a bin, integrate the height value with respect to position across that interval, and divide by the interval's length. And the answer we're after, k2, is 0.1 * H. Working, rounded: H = 3.9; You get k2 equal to 0.39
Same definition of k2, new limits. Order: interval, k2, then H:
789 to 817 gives 0.50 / 5.0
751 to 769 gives 0.40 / 4.0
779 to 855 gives 0.51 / 5.1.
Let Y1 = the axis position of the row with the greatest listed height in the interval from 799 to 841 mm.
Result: 838 mm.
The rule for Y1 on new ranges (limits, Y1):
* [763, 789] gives 784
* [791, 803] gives 802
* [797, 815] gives 814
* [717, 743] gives 718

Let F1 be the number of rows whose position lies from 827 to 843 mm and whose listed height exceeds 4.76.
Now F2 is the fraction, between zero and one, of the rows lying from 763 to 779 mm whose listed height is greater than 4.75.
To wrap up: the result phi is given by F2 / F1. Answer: 0.02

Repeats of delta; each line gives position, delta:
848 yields 5.47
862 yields 5.21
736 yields 3.07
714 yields 4.07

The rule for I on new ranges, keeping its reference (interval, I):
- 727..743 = 5.9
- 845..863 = -10.2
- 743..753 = 0.9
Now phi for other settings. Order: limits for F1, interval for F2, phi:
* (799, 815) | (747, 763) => 0.00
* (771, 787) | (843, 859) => 0.25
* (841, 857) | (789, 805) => 0.06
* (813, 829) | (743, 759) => 0.00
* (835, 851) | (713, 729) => 0.00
